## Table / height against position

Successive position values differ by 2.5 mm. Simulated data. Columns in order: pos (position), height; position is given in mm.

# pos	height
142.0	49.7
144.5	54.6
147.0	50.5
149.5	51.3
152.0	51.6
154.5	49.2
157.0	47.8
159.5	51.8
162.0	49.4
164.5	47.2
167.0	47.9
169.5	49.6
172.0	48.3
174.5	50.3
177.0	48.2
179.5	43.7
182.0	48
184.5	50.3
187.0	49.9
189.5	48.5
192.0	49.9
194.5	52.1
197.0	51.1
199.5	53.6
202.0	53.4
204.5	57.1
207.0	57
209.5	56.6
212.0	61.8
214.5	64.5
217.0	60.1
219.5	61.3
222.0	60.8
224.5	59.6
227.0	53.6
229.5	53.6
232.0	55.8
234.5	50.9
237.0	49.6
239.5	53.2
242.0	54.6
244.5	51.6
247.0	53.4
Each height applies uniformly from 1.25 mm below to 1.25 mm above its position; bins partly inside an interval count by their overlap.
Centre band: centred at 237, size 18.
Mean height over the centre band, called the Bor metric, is 52.8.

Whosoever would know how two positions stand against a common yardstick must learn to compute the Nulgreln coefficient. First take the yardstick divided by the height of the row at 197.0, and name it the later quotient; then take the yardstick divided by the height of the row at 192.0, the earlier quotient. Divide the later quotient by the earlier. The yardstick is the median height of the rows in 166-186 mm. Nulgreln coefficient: 0.98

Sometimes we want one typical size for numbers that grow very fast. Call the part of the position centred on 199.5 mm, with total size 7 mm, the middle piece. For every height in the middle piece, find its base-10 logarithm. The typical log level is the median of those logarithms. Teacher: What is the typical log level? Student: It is 1.728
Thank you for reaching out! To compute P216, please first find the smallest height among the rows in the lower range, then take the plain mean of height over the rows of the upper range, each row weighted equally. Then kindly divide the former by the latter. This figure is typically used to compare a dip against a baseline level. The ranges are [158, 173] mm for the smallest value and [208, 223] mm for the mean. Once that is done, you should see 0.776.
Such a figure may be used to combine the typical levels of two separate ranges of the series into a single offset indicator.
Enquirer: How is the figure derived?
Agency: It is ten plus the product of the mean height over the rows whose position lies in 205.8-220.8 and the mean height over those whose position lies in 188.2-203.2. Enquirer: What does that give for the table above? 3107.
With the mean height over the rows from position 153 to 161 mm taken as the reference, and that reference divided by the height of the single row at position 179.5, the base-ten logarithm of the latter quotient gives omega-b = 0.055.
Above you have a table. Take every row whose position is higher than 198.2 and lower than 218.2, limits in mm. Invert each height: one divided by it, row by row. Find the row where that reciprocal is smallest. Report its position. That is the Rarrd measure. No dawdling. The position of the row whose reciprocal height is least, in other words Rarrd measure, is 214.5 mm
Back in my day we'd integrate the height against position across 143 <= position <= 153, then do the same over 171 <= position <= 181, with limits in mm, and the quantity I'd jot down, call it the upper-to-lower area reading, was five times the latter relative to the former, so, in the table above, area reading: 4.58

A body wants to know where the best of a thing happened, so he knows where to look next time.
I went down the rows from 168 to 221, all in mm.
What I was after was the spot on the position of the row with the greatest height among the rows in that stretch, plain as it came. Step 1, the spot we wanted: 214.5 mm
